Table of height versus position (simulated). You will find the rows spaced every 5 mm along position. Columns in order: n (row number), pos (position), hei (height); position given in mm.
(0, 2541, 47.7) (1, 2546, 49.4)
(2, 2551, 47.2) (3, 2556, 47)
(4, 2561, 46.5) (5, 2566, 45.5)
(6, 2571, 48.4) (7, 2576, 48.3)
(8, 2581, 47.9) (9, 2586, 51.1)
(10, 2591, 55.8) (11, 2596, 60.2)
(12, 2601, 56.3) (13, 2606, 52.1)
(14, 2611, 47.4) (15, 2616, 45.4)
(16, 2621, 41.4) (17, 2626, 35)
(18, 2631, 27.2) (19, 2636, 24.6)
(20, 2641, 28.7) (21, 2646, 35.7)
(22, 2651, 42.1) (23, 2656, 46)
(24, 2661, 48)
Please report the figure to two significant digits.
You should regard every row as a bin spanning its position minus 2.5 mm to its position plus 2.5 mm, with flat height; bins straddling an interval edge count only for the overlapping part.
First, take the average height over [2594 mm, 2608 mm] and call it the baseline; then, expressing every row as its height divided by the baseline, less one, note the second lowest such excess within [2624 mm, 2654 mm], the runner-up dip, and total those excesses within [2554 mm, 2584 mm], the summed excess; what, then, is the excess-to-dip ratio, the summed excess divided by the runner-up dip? 1.8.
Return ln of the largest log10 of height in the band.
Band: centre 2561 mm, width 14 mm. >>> 0.514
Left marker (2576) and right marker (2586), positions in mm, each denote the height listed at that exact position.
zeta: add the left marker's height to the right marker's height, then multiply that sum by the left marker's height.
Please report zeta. 4801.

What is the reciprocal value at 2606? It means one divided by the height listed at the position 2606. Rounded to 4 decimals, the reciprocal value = 0.0192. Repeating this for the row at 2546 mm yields 0.0202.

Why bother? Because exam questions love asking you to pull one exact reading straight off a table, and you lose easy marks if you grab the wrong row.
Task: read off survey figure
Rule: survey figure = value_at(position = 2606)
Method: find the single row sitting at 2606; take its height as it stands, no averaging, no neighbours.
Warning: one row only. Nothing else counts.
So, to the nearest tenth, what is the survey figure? 52.1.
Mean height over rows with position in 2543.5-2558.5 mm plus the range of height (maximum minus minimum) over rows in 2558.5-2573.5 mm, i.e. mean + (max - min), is 51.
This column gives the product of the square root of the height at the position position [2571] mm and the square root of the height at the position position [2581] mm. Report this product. 48.1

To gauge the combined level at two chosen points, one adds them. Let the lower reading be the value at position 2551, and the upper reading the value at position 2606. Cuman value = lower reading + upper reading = 99.3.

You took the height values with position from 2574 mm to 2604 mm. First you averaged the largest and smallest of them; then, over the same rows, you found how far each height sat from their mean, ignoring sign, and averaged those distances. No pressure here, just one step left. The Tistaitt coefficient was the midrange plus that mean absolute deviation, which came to 58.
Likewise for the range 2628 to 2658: 43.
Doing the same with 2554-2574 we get 48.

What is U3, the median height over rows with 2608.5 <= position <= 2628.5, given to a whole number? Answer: 43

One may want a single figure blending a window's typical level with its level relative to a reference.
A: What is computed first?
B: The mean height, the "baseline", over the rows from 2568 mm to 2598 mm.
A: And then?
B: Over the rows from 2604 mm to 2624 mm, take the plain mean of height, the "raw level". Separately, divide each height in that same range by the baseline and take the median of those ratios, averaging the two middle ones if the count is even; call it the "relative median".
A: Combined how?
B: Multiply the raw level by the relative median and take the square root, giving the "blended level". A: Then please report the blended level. 6.4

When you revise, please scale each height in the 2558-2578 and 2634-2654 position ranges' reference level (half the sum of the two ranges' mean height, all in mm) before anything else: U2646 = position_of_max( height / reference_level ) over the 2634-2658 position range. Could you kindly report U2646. 2656 mm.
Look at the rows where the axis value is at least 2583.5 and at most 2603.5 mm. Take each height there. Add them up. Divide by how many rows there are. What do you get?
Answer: 56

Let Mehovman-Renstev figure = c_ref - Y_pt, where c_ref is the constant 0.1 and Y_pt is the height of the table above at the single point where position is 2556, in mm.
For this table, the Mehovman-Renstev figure -47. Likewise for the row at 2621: -41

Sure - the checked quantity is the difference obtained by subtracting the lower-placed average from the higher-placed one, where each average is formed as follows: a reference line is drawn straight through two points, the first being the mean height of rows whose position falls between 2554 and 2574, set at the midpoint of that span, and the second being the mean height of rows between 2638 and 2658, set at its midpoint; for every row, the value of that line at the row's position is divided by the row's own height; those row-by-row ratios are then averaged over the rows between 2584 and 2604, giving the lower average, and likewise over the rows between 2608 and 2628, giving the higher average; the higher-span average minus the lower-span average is 0.2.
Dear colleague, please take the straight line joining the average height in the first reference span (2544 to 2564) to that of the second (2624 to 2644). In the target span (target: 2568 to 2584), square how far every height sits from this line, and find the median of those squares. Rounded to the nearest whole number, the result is 36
